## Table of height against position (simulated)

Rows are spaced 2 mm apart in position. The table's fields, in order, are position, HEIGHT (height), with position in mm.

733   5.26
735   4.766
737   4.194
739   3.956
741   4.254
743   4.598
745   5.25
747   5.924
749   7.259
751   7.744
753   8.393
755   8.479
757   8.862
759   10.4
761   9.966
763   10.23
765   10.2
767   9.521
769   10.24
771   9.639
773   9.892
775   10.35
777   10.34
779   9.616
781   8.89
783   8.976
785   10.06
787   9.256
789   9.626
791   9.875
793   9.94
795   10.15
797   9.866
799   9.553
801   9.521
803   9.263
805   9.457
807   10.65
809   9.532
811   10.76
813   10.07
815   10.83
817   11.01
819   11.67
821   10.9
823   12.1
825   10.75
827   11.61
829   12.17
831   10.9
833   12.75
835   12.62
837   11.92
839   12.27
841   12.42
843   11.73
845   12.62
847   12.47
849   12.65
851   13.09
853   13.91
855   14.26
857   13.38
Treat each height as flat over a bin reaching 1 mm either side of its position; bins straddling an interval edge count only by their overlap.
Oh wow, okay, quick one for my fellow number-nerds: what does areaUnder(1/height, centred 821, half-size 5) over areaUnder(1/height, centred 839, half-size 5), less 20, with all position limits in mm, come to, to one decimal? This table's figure -18.9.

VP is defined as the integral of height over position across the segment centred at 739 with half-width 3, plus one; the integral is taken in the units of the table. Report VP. 26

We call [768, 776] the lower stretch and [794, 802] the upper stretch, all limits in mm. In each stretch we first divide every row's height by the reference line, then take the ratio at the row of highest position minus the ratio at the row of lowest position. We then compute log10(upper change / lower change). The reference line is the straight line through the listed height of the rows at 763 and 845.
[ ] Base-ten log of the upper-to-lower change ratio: 1.1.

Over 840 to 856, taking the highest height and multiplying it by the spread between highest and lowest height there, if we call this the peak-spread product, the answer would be 36.1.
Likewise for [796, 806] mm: 5.9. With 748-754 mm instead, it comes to 9.5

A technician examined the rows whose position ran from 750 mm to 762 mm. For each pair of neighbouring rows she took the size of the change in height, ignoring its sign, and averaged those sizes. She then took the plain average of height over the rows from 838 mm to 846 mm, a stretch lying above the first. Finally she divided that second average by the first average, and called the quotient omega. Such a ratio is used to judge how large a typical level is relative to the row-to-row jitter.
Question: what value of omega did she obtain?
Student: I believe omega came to 19.8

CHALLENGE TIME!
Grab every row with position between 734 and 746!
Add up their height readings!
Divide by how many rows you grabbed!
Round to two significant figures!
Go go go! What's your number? 4.5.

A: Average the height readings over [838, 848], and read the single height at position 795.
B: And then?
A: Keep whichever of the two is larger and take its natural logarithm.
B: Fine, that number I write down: 2.51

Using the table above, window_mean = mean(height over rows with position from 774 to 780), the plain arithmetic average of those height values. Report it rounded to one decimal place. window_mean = 10.1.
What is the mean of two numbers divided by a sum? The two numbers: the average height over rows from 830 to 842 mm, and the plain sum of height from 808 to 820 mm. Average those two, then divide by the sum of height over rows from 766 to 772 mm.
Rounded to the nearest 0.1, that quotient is 1.3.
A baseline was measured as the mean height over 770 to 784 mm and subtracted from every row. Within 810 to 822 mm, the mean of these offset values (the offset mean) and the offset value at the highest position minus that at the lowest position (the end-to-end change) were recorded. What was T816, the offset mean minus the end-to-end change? 1.1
